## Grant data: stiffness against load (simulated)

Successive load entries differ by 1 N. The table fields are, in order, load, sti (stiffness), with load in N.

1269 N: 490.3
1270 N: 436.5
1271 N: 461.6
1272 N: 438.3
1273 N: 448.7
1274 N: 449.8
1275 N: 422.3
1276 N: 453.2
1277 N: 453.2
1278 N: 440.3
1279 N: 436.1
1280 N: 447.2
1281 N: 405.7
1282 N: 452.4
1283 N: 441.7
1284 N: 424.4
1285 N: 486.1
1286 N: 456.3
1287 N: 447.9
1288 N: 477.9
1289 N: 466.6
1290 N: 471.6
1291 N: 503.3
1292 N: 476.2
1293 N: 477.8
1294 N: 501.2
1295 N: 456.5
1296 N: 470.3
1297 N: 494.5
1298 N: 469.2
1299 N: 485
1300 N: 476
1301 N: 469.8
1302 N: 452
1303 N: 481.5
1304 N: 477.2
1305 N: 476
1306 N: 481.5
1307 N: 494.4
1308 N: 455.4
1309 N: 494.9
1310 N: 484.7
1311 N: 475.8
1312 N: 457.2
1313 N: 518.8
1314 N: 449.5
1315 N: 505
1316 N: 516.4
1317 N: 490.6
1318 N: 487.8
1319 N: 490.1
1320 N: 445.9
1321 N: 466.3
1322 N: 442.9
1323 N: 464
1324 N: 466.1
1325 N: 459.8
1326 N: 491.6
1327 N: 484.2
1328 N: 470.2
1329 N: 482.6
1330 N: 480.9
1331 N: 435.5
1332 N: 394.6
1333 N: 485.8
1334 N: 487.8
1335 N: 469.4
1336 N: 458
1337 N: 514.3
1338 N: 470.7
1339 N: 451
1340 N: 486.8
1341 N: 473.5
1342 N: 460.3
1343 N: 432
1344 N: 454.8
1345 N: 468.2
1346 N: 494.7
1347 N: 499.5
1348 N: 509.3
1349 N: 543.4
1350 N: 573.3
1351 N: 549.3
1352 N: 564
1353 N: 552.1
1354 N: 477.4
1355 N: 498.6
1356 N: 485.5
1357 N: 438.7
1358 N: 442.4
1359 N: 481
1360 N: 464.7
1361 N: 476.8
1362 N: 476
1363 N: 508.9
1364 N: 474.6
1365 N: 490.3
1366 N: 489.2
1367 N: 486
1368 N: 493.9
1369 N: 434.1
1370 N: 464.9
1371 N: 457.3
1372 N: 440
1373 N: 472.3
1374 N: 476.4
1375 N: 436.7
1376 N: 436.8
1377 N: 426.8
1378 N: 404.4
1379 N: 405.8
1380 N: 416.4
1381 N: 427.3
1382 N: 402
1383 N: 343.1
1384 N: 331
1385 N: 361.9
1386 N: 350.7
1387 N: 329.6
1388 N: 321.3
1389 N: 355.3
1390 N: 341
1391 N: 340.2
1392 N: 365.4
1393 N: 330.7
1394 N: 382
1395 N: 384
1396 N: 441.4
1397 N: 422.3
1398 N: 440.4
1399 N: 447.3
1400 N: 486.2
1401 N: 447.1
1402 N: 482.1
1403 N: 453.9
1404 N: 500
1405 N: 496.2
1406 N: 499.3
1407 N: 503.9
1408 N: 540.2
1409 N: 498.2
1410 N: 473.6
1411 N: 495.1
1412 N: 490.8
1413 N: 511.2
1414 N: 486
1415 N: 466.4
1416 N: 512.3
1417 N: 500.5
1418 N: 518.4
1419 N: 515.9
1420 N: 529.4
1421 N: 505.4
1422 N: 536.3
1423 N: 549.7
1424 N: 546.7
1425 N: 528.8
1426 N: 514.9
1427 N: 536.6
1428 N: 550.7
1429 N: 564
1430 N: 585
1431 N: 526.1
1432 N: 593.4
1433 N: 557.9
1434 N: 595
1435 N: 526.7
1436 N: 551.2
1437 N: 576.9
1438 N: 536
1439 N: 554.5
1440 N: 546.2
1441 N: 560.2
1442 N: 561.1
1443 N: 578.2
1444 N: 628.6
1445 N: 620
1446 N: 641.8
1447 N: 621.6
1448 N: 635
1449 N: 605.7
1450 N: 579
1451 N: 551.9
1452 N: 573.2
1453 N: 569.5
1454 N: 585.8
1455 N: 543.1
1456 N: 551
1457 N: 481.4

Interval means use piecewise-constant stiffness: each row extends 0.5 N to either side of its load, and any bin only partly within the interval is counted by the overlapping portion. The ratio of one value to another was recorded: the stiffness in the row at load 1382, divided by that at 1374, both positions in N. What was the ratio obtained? 0.84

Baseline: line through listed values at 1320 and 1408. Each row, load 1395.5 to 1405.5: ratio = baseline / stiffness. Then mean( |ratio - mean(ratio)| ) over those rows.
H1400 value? 0.054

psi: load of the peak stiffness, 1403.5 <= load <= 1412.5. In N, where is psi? 1408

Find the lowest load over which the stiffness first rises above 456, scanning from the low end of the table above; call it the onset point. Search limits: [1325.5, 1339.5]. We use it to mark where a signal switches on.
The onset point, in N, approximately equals 1326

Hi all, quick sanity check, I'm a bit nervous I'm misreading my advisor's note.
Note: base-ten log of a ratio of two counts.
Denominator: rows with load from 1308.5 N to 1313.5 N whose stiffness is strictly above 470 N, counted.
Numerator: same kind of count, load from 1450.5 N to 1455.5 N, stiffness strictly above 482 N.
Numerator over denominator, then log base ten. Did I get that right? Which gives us 0.1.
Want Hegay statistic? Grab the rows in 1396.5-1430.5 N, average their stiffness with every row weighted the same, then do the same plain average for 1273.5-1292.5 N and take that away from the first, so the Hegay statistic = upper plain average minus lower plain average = 51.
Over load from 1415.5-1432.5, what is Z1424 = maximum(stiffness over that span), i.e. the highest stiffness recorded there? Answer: 593.4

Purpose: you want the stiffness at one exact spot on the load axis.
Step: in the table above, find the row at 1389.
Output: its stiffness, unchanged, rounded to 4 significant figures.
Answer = 355.3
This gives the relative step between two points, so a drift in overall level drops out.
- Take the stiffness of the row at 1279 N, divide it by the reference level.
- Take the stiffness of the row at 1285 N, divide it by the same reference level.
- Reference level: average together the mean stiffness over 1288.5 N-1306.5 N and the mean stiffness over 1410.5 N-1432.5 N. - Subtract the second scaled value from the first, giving -0.10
